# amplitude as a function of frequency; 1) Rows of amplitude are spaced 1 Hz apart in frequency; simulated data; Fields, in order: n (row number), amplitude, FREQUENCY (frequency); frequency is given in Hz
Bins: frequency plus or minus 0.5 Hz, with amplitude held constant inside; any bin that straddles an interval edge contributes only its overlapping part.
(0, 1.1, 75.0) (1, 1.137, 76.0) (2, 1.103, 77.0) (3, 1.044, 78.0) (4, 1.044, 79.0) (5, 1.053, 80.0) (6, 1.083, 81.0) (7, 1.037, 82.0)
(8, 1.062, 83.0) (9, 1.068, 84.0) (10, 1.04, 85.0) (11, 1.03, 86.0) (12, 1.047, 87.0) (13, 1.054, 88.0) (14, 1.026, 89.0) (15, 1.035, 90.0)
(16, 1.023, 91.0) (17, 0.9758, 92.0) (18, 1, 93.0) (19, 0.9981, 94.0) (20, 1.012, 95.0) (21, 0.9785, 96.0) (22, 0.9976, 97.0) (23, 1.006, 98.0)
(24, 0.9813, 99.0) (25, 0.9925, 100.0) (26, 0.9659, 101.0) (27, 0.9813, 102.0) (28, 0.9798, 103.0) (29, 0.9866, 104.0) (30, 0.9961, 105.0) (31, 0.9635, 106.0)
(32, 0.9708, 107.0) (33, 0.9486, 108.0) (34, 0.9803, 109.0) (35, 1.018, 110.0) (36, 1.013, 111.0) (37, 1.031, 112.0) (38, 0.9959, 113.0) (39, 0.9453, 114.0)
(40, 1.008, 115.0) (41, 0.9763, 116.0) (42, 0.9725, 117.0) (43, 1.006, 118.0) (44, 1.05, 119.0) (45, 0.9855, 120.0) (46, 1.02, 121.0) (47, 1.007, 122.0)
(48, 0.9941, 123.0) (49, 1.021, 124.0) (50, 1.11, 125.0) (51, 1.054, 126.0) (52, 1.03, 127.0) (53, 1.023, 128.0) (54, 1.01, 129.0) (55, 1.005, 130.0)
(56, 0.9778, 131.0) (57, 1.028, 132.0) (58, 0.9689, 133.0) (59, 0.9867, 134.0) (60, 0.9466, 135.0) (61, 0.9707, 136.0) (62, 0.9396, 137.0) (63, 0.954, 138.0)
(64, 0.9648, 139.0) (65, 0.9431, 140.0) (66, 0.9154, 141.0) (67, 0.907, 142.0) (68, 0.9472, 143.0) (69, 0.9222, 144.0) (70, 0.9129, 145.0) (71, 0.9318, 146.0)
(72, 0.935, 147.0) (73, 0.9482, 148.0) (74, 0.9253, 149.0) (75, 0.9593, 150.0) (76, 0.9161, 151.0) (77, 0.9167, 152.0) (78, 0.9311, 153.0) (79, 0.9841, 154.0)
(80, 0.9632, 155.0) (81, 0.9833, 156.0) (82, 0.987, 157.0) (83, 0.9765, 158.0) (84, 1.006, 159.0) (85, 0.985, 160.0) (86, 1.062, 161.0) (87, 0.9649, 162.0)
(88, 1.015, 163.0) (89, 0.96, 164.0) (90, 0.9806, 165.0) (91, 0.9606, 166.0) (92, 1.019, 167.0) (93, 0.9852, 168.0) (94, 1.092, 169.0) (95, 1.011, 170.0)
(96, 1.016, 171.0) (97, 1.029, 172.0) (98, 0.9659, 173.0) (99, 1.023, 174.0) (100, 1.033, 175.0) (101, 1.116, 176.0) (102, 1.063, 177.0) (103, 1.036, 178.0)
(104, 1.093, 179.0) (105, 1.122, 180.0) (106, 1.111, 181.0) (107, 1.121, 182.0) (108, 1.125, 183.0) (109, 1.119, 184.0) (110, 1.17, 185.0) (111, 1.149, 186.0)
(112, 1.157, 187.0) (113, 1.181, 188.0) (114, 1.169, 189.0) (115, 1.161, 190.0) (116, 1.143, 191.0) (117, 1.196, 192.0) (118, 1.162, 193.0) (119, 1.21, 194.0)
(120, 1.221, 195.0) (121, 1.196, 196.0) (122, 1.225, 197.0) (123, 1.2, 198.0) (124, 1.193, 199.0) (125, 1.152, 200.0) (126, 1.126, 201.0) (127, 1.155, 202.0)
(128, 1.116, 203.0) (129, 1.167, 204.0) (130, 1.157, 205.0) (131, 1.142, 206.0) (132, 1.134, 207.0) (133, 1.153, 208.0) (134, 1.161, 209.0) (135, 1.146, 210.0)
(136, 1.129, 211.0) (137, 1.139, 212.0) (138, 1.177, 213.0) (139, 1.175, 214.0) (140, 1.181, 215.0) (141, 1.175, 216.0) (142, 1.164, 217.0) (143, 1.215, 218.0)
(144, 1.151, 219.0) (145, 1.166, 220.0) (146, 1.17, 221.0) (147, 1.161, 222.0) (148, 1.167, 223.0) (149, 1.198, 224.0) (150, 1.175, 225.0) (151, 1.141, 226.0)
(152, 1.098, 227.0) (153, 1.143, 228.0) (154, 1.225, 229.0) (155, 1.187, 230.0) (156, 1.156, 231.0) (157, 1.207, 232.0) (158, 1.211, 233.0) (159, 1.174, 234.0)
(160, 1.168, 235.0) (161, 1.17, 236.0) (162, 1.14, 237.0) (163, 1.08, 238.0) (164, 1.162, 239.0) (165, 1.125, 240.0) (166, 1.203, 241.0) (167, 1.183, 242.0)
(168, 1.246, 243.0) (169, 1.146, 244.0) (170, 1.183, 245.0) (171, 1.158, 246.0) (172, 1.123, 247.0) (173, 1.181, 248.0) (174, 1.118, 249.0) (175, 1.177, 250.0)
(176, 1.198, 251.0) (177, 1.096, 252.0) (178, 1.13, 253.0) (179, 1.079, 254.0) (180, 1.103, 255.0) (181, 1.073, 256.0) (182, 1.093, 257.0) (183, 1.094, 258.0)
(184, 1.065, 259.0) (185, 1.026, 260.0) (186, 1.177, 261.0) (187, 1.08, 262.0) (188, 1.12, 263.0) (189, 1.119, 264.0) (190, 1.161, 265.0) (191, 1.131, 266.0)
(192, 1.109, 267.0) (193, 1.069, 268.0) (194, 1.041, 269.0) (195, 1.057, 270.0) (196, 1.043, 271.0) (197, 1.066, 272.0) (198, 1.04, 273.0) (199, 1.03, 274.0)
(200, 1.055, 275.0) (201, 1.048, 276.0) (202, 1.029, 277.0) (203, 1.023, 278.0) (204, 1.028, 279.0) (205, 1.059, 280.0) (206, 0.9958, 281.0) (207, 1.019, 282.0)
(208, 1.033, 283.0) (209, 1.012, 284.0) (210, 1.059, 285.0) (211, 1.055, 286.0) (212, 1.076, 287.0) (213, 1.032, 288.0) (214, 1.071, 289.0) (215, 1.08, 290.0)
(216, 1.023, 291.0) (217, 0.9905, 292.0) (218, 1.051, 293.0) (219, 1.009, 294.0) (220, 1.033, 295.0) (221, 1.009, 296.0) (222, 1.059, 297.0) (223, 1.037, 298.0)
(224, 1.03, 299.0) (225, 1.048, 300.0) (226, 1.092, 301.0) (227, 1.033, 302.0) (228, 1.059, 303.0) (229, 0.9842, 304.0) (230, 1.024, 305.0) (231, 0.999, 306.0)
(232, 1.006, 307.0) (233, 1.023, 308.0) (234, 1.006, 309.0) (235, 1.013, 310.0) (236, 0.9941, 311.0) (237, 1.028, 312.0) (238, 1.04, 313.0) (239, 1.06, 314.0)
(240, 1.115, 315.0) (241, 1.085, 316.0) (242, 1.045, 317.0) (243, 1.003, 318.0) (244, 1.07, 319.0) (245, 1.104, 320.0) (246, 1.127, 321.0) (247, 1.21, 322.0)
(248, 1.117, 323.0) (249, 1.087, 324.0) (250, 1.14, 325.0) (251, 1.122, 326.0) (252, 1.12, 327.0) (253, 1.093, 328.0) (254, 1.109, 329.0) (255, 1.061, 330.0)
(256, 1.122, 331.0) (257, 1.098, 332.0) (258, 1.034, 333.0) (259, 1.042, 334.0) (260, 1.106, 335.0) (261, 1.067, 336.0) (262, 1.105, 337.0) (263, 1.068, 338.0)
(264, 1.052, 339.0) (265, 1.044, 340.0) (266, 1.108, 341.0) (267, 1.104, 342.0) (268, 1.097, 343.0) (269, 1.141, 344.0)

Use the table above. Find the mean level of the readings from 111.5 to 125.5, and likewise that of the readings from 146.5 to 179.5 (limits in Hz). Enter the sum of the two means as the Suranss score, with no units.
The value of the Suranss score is 2.00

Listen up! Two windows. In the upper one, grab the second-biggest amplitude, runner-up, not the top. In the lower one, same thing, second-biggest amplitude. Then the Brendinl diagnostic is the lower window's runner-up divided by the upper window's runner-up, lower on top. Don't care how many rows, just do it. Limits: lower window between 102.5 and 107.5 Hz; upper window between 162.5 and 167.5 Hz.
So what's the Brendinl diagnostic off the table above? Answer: 0.97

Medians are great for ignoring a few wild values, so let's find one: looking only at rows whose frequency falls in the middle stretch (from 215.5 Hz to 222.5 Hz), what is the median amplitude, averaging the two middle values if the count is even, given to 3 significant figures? 1.17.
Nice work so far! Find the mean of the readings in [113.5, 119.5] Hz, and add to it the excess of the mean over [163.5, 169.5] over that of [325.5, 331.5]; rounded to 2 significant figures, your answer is 0.89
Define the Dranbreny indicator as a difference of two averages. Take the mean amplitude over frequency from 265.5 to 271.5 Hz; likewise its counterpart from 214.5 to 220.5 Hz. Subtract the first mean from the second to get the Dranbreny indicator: 0.10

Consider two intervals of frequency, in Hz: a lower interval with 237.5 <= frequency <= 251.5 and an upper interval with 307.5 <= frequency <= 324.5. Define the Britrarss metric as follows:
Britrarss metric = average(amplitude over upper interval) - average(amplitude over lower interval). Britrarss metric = -0.10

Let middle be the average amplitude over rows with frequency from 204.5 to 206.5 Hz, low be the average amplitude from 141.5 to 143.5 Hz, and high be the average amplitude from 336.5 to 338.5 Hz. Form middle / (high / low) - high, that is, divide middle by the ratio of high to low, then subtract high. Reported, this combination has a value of -0.11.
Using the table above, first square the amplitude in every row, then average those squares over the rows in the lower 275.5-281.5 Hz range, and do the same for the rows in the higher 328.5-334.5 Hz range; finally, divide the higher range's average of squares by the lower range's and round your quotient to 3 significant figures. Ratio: 1.09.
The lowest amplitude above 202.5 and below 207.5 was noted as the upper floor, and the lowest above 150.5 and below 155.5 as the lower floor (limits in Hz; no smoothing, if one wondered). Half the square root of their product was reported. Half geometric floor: 0.506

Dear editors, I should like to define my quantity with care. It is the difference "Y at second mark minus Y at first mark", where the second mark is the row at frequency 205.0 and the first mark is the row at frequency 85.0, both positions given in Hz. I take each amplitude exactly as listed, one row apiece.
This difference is 0.12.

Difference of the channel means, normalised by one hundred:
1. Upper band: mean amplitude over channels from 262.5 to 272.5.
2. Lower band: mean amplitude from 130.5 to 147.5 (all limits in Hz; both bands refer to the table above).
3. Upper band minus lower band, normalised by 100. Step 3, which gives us 0.0014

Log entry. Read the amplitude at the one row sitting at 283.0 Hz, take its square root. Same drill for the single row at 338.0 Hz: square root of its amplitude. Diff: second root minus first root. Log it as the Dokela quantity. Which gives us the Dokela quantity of 0.017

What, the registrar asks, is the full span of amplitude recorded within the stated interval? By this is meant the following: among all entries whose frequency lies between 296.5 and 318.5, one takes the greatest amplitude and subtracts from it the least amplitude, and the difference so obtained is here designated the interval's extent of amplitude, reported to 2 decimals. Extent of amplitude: 0.13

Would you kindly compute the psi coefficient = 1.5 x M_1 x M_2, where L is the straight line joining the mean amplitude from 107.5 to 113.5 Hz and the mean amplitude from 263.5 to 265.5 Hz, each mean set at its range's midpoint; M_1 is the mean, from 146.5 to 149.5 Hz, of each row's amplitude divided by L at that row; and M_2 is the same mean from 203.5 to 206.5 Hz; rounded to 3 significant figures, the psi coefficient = 1.45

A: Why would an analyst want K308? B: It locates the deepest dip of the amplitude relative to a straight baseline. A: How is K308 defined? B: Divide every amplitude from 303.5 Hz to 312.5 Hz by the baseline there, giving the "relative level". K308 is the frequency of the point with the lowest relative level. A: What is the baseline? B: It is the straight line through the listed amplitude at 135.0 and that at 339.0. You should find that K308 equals 304.0 Hz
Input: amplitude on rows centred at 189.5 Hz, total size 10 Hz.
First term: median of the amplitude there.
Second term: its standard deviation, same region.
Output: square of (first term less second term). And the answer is 1.31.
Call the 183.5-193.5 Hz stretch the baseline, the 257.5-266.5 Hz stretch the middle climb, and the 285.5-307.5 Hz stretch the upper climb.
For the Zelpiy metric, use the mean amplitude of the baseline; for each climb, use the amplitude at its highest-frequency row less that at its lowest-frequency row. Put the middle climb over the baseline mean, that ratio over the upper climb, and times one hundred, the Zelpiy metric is -65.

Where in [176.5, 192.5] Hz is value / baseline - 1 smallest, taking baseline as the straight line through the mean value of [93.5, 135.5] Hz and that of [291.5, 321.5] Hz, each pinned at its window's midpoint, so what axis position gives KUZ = 178.0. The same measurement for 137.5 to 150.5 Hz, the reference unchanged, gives 142.0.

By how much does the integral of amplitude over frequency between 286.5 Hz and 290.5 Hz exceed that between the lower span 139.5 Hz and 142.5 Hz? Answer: 1.5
